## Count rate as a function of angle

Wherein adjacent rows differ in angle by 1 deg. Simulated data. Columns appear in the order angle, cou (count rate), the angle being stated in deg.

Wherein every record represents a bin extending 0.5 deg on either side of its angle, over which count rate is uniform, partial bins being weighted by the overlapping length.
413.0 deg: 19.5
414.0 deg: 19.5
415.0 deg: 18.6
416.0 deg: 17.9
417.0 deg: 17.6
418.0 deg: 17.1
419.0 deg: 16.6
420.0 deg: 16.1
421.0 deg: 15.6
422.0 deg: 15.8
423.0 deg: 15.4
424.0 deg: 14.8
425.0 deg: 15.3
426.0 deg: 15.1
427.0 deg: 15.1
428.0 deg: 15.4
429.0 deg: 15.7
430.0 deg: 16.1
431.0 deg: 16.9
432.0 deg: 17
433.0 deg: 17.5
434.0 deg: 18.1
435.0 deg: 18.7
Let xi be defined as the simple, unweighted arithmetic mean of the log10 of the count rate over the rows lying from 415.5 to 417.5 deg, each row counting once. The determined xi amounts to 1.249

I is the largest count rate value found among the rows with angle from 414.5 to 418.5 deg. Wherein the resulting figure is 18.6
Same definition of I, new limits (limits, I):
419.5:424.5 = 16.1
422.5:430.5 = 16.1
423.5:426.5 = 15.3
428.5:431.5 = 16.9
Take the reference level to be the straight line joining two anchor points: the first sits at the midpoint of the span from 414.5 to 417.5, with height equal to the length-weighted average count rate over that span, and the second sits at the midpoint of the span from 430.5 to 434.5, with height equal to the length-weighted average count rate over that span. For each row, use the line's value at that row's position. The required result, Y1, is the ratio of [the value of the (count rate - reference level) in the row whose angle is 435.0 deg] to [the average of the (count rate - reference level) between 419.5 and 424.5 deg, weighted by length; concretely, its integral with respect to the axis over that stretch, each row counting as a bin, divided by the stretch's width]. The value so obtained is -0.6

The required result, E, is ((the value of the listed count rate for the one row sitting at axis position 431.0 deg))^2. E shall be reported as 286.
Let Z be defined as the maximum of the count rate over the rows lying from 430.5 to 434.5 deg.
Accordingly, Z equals 18.1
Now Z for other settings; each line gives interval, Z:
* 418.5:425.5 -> 16.6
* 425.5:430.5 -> 16.1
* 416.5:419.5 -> 17.6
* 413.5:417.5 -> 19.5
